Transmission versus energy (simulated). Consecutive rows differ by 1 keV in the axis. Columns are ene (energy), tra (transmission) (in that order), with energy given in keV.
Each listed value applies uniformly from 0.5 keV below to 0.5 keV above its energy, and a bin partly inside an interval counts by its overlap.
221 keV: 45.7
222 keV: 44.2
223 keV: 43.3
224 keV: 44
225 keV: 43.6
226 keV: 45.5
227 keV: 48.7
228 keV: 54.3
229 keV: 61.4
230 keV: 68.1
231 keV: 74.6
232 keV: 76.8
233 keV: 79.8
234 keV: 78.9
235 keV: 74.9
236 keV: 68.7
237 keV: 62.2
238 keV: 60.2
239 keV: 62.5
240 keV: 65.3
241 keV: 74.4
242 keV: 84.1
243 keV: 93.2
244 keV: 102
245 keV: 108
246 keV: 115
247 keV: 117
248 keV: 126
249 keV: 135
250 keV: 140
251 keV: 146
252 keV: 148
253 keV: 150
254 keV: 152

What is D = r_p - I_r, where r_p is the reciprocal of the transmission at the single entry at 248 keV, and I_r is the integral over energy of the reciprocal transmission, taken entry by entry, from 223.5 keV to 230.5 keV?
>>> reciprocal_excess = -0.13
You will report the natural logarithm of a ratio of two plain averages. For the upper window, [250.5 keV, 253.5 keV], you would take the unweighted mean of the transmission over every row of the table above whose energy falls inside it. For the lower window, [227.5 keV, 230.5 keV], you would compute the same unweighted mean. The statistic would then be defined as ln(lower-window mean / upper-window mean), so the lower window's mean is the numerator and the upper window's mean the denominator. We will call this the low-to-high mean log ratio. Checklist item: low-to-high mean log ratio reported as -0.88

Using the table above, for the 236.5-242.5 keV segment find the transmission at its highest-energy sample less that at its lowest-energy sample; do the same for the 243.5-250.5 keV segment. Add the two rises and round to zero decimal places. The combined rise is 60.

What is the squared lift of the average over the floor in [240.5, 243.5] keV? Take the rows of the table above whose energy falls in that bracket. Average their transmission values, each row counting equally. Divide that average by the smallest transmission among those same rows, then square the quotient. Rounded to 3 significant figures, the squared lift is 1.27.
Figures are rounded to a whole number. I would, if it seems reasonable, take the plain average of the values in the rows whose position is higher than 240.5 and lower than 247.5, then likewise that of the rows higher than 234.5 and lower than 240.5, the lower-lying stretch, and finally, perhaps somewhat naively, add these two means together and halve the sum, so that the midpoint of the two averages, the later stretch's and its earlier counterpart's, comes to 82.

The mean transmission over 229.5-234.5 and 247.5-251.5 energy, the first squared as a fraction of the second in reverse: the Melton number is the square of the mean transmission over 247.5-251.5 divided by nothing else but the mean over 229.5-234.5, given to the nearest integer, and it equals 247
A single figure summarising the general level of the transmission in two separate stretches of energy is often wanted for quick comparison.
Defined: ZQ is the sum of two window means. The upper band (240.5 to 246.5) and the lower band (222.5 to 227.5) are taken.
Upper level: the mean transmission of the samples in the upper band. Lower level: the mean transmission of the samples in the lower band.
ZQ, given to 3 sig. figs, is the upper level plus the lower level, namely 141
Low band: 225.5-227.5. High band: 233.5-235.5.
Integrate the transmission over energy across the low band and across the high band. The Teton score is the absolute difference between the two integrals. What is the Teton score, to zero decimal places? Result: 60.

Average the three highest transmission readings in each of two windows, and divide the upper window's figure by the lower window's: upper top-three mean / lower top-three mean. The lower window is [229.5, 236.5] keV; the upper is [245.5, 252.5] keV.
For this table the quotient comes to 1.8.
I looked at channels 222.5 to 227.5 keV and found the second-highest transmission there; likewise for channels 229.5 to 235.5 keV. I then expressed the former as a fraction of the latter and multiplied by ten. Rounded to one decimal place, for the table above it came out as 5.8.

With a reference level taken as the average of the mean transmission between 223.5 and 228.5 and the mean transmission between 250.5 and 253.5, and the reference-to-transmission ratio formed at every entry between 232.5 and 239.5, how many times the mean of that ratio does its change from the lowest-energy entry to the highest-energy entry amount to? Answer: 0.24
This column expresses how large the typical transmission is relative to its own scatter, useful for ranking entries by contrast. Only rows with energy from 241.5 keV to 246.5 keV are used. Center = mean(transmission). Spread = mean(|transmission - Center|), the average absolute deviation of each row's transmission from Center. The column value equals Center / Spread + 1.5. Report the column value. 12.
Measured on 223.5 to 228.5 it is 15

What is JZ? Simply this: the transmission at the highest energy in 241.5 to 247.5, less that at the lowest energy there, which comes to 33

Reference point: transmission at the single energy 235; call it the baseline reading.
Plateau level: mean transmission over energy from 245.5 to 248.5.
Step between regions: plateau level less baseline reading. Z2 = 44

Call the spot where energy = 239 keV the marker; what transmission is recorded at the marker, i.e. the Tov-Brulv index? 62.5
